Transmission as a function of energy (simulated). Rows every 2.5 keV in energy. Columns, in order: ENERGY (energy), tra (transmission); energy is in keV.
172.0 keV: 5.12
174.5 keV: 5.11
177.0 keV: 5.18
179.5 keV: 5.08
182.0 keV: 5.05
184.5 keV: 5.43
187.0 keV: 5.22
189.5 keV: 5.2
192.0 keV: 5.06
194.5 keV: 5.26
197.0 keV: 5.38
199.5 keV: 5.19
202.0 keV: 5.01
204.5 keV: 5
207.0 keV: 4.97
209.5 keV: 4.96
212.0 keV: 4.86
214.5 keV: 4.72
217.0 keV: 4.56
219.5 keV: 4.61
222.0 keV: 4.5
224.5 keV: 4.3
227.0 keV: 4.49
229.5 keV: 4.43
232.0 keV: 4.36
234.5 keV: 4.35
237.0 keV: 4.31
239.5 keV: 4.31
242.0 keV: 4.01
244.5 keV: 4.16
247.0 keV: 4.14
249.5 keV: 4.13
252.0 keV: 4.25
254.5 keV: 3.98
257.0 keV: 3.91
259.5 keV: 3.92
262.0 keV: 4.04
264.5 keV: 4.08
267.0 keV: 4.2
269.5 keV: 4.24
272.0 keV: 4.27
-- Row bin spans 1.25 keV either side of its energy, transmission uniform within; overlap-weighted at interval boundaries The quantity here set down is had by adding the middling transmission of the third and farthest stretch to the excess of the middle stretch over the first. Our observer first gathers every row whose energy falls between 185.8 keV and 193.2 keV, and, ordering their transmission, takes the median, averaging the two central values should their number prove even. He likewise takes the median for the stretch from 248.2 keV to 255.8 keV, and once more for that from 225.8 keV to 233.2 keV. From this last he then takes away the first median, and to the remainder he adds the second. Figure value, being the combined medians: 3.4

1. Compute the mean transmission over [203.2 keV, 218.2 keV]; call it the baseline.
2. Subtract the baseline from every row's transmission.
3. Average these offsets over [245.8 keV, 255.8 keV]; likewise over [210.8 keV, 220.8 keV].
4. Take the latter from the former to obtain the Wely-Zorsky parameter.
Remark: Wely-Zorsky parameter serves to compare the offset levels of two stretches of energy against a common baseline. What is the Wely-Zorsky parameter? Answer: -0.6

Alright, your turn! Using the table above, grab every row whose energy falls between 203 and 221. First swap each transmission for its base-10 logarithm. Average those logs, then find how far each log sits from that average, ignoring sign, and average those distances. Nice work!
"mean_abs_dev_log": 0.0141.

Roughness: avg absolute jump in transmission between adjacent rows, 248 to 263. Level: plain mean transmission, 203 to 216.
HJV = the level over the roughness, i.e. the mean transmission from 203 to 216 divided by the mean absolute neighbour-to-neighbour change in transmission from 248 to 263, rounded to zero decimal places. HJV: 42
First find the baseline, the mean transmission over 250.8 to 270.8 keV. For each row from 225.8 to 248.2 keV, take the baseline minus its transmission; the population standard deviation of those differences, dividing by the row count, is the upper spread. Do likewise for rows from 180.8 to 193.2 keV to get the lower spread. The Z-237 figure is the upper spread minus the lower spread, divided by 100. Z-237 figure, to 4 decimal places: 0.0001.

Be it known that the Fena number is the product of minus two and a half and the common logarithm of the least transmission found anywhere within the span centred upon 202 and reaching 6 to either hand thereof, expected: -1.74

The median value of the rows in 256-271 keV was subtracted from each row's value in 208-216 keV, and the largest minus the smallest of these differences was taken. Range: 0.24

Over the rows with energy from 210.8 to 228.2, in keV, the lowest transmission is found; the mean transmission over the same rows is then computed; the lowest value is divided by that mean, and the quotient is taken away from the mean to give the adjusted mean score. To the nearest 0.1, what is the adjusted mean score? 3.6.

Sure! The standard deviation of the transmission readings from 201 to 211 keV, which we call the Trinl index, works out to 0.02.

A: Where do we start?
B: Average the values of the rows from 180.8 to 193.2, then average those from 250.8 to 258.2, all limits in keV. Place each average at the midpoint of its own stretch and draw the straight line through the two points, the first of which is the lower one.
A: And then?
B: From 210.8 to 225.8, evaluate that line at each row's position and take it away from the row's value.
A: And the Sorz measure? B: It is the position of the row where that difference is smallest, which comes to 224.5 keV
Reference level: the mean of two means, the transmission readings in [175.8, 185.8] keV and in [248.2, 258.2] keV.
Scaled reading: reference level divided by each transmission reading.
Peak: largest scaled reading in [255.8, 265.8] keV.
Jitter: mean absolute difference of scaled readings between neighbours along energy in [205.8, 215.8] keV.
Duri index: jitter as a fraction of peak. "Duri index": 0.014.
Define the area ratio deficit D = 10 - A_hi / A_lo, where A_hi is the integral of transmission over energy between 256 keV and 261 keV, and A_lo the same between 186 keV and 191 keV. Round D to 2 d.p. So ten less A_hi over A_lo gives 9.25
